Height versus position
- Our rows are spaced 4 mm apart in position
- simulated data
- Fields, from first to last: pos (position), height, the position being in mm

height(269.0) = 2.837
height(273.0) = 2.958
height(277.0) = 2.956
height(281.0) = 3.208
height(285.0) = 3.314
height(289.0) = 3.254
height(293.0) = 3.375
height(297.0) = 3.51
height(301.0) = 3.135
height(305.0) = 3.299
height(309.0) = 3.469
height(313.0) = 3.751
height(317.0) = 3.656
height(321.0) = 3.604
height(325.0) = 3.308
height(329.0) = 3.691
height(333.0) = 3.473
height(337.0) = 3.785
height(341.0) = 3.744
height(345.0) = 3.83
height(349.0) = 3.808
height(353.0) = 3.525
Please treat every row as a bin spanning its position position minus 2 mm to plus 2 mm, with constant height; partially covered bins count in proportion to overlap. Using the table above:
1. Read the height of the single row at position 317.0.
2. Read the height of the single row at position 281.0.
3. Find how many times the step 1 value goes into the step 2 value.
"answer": 0.88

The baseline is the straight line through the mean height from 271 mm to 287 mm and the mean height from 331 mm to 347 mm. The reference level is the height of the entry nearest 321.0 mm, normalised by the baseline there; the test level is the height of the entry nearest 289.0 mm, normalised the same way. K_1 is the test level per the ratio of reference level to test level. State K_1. 1.01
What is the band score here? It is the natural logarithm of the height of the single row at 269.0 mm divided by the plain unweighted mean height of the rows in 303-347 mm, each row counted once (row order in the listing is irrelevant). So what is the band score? -0.24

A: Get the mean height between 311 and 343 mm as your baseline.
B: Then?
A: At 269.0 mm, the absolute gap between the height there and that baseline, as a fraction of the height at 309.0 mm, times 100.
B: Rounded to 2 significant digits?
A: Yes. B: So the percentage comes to 23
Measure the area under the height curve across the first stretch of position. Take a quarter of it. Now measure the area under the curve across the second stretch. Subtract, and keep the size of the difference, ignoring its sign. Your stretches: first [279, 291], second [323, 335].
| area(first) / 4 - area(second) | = 32.1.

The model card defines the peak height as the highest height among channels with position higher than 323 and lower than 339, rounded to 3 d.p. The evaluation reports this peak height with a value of 3.785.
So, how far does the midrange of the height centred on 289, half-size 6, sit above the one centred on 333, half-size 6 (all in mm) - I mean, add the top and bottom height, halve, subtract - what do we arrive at -0.31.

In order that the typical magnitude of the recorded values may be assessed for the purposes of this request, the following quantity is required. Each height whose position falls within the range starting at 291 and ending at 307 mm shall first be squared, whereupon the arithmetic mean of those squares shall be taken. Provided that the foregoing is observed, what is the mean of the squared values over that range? 11.1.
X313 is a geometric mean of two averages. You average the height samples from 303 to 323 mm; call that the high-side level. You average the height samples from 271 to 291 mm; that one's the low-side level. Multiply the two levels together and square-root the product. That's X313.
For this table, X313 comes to 3.34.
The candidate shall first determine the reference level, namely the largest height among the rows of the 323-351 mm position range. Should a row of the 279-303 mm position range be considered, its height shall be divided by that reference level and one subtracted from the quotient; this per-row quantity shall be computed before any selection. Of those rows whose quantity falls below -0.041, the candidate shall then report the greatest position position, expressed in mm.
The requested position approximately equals 301.0 mm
